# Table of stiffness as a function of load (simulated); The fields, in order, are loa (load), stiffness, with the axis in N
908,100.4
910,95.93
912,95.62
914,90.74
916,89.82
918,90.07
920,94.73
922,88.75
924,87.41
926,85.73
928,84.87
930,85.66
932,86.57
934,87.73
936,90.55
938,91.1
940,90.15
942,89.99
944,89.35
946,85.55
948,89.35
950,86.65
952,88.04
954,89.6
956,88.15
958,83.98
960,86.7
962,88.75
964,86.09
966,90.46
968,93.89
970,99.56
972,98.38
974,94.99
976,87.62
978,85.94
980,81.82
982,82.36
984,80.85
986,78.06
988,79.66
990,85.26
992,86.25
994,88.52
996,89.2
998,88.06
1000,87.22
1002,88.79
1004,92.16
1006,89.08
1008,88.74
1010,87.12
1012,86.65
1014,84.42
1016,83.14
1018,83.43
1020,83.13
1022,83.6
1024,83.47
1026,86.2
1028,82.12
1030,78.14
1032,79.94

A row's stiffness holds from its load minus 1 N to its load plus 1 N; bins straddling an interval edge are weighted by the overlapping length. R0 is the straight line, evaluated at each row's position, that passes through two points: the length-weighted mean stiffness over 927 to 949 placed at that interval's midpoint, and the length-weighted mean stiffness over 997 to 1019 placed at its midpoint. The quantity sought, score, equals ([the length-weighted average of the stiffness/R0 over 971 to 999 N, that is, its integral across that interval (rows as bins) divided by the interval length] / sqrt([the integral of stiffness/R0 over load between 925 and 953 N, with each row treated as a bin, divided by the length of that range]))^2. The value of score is 0.97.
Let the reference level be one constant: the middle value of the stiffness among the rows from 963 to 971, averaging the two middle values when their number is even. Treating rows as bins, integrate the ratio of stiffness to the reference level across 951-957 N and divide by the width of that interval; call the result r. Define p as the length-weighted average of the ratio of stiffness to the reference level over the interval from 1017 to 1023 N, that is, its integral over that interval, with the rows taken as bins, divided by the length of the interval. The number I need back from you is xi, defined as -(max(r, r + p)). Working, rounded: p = 0.90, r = 0.961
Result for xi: -1.87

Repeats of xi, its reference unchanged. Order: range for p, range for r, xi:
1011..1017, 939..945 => -1.89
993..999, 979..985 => -1.85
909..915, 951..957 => -1.98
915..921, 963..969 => -1.97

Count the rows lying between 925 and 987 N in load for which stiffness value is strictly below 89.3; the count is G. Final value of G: 19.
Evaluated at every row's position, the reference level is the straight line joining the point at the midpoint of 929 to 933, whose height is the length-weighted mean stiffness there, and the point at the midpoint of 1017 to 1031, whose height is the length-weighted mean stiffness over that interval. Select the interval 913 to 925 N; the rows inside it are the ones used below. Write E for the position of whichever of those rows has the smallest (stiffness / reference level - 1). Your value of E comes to 924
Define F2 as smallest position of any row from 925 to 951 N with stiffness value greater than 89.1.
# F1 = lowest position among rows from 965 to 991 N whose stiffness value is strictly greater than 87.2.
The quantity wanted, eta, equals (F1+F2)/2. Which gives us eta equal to 951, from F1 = 966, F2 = 936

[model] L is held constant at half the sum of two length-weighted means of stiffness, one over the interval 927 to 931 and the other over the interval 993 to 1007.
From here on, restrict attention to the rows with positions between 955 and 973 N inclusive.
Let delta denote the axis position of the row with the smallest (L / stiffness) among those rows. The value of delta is 970 N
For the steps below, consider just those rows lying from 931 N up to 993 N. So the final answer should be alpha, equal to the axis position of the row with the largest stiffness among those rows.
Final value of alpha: 970 N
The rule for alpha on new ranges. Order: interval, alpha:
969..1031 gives 970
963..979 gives 970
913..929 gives 920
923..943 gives 938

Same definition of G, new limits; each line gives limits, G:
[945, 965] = 8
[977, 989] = 6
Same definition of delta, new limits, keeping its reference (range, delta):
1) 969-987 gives 970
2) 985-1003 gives 996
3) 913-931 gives 920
